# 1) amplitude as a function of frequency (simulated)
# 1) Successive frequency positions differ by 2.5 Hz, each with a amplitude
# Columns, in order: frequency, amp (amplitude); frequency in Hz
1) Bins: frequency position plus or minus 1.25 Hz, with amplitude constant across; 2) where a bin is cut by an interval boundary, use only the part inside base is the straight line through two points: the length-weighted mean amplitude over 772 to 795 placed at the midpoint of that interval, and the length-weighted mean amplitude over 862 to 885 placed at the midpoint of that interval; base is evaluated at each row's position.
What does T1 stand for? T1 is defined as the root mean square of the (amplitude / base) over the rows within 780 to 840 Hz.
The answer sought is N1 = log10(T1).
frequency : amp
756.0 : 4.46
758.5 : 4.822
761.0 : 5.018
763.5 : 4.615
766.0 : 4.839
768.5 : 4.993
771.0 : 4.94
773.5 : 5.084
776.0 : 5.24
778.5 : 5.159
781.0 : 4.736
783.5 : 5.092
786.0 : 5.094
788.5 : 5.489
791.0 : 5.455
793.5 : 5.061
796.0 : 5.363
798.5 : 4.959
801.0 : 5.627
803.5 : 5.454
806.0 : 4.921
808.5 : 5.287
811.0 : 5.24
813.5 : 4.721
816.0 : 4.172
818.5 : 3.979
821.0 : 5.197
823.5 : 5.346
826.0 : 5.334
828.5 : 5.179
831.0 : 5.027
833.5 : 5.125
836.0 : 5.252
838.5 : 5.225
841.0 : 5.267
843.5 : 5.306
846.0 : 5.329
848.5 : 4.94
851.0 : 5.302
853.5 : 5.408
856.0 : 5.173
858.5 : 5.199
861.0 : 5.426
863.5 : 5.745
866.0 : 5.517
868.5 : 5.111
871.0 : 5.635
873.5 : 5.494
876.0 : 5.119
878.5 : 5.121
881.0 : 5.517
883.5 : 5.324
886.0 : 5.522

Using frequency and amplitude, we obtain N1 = -0.0097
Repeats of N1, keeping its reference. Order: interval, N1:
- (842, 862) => -0.0066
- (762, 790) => -0.0091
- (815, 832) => -0.0296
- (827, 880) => -0.0050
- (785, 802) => 0.0095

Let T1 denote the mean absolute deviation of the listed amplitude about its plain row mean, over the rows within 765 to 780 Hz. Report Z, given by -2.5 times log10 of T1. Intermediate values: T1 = 0.12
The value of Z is 2.3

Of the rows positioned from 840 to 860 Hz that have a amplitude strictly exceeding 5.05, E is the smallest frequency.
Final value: 841.0 Hz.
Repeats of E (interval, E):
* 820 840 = 821.0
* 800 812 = 801.0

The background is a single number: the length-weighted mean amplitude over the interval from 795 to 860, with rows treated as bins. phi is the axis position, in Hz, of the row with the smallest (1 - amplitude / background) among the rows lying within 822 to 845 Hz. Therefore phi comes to 823.5 Hz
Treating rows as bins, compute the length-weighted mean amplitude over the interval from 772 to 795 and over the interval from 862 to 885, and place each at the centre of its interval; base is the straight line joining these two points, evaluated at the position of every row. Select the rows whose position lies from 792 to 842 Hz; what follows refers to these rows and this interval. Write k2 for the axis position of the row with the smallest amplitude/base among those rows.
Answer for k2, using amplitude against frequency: 818.5 Hz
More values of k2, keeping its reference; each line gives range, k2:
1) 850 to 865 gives 856.0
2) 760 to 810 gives 763.5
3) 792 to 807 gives 806.0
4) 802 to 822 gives 818.5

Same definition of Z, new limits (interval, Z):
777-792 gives 1.7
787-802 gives 1.7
